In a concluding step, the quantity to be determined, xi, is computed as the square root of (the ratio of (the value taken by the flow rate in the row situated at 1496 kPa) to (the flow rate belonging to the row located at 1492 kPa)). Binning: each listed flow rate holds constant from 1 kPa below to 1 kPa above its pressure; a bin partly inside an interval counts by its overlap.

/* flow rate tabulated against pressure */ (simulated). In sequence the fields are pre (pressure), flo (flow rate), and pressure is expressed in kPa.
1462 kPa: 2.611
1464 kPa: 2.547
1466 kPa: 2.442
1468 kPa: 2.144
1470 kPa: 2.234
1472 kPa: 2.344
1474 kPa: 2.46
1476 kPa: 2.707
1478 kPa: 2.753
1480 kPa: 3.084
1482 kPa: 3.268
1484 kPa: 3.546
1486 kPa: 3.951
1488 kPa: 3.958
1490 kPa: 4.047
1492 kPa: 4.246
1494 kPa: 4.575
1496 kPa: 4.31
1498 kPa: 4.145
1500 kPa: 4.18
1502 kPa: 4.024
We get 1.01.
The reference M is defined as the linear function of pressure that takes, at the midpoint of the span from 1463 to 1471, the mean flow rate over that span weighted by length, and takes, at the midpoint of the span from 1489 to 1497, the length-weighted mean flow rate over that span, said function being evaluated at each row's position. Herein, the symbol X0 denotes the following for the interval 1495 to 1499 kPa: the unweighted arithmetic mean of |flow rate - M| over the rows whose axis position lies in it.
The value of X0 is 0.37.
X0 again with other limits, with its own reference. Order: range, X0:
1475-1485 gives 0.25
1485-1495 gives 0.10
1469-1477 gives 0.36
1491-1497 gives 0.15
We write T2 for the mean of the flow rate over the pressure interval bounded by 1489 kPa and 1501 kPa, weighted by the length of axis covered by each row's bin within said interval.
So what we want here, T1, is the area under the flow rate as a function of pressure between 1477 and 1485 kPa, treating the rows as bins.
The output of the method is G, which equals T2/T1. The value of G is 0.17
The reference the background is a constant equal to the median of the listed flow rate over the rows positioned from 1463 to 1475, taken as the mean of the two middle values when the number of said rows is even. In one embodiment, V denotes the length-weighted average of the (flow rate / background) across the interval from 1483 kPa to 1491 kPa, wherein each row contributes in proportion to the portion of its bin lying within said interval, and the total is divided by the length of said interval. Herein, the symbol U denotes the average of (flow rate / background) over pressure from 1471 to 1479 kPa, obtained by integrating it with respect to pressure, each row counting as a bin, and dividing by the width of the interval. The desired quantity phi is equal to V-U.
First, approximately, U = 1.1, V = 1.6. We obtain 0.55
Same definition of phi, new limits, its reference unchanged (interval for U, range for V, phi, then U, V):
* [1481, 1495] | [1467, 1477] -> -0.65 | 1.6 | 1.0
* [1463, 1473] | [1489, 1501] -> 0.80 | 1.0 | 1.8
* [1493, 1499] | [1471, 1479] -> -0.74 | 1.8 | 1.1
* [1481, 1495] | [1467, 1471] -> -0.73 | 1.6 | 0.9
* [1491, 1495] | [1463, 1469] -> -0.85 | 1.8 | 1.0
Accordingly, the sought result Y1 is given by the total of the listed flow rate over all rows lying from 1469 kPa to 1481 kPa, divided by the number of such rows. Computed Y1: 2.6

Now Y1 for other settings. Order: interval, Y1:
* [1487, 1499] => 4.2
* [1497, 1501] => 4.2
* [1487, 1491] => 4.0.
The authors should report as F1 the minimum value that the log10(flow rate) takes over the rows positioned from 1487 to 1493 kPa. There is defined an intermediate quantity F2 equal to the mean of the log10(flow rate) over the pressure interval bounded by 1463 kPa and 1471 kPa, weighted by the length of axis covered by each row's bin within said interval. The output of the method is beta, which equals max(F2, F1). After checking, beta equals 0.597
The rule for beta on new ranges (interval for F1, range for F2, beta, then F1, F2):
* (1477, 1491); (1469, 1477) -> 0.440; 0.44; 0.39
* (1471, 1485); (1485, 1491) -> 0.600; 0.37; 0.60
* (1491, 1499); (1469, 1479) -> 0.618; 0.62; 0.40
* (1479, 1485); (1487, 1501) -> 0.624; 0.49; 0.62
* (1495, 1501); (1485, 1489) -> 0.618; 0.62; 0.60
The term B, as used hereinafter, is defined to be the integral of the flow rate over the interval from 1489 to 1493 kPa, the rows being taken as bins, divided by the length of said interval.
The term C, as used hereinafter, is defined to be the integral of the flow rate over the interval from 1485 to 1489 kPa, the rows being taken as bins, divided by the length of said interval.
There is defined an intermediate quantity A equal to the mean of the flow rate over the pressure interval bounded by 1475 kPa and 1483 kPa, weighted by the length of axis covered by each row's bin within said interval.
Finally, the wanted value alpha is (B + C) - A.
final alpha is 5.1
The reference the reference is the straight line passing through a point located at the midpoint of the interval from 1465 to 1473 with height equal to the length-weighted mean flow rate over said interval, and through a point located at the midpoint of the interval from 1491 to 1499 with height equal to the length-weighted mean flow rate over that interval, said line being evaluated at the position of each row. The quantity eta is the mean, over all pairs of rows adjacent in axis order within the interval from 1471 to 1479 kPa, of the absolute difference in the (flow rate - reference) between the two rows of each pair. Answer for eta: 0.08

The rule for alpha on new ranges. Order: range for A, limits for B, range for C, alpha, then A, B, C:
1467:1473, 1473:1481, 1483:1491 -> 4.4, 2.24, 2.75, 3.9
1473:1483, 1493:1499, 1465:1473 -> 3.8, 2.85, 4.34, 2.3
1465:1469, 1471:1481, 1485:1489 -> 4.3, 2.29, 2.67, 4.0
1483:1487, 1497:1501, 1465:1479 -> 2.9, 3.75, 4.16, 2.4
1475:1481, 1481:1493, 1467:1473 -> 3.2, 2.85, 3.84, 2.2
